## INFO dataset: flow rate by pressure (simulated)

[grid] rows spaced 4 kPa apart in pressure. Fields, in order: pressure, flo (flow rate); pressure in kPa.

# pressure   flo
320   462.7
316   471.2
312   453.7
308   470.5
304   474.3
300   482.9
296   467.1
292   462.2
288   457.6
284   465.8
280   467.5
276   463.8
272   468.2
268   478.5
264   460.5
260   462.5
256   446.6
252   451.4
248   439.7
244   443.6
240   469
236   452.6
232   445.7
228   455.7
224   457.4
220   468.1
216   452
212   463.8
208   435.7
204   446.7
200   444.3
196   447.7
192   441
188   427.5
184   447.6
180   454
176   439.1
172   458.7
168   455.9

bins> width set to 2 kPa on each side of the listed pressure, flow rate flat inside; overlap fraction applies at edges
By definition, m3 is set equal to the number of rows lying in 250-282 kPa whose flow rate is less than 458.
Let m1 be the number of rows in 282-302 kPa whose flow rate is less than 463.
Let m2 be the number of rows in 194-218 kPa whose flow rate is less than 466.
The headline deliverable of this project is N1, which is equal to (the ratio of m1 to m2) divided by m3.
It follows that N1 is 0.17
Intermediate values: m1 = 2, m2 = 6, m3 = 2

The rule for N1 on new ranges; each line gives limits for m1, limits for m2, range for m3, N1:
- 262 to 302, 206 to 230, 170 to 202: 0.09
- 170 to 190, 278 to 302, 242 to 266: 0.42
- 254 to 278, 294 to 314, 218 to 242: 0.75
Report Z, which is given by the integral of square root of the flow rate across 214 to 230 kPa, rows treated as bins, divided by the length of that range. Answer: 21.4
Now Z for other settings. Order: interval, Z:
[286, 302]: 21.6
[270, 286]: 21.6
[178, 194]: 21.0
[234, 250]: 21.2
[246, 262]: 21.2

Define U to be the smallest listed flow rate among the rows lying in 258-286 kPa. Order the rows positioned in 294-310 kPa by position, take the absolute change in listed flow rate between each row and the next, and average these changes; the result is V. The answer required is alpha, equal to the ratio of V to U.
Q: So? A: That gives 0.0204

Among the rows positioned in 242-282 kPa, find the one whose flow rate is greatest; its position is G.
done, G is 268 kPa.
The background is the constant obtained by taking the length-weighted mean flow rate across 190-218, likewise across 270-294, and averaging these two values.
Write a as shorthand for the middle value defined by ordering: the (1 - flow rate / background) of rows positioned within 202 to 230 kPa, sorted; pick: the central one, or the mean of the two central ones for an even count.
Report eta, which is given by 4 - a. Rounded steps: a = 0.00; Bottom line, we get 4.00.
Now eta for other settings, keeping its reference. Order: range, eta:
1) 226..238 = 3.99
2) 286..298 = 4.01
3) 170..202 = 3.98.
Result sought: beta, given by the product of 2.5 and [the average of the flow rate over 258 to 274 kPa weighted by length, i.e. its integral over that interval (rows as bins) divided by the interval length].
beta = 1169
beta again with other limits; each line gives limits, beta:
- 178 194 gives 1106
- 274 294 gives 1158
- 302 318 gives 1169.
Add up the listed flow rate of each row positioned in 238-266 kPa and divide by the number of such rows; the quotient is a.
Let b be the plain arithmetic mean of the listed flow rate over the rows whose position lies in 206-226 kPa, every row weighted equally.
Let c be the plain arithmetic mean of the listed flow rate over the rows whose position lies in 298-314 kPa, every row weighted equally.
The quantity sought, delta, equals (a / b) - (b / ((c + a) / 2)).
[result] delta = 0.01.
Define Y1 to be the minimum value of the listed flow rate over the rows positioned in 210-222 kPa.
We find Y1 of 452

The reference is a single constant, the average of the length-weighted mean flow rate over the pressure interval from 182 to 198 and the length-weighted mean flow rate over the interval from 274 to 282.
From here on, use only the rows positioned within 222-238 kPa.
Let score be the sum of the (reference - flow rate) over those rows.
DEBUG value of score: 2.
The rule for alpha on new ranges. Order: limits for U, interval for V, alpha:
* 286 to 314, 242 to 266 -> 0.0169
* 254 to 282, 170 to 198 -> 0.0303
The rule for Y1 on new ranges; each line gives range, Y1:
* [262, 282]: 460.5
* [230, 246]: 443.6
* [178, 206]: 427.5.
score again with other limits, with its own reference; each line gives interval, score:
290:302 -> -52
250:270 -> -33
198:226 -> 5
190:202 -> 27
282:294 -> -26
